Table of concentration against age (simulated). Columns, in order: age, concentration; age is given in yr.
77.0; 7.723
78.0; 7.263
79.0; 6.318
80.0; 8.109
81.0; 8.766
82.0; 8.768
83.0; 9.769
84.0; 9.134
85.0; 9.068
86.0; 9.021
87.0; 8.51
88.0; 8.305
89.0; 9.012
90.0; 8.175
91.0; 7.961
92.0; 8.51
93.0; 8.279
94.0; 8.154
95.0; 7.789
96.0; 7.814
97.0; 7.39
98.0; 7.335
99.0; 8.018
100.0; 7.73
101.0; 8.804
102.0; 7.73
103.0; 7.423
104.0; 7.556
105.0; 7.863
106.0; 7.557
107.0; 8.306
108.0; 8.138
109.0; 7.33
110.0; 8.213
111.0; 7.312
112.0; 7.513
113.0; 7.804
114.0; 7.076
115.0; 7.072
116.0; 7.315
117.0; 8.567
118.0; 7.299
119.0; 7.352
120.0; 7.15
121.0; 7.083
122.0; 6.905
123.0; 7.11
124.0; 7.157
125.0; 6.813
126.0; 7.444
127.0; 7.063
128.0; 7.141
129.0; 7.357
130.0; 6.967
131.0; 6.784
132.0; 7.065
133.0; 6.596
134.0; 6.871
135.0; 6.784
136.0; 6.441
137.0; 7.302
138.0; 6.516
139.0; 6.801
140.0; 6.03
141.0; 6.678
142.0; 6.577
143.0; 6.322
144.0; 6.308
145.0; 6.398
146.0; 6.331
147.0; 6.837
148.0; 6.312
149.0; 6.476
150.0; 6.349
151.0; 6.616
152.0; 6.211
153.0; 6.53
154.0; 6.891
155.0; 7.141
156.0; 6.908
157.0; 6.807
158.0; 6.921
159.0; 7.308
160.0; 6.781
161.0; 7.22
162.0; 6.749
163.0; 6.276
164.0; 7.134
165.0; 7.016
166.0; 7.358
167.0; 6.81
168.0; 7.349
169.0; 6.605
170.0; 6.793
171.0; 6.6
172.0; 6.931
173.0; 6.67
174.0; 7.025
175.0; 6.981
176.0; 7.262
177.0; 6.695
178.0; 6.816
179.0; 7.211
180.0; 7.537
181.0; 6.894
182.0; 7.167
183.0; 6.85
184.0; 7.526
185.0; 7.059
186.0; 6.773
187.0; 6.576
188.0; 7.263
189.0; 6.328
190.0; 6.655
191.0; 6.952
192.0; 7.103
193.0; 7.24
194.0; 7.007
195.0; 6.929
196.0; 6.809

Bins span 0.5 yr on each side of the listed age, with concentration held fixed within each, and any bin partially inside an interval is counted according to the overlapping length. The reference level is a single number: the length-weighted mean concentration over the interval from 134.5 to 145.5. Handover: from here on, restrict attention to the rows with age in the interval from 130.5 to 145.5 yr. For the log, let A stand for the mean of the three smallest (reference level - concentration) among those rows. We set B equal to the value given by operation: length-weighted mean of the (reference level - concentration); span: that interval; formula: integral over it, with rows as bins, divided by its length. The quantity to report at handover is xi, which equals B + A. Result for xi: -0.6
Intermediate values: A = -0.52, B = -0.07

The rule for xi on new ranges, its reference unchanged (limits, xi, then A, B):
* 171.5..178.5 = -0.9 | -0.53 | -0.35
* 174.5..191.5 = -1.3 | -0.88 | -0.41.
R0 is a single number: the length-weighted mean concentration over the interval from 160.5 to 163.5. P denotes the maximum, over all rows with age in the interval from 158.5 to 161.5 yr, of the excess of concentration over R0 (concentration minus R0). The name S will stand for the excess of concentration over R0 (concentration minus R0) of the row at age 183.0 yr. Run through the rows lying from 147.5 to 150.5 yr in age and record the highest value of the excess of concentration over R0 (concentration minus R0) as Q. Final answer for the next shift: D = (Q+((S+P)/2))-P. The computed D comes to -0.5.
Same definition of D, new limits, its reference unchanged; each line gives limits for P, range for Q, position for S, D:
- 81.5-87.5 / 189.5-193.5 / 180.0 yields -0.6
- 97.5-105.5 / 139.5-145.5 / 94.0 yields -0.4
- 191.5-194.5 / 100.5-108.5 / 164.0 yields 2.0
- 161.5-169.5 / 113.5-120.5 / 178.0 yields 1.5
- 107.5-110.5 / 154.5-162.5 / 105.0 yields 0.4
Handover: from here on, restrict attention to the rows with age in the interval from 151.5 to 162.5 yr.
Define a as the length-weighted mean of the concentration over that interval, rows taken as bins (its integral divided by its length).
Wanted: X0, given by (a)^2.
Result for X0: 47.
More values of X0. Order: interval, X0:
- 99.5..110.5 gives 62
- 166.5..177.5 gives 47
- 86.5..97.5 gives 67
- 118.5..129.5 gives 51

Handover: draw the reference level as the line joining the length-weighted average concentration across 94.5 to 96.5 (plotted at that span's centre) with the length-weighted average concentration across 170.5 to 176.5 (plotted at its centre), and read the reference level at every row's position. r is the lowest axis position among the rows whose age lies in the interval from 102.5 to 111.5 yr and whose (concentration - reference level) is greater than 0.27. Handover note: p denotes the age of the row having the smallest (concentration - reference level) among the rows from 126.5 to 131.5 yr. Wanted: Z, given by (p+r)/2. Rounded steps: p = 131.0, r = 107.0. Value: 119.0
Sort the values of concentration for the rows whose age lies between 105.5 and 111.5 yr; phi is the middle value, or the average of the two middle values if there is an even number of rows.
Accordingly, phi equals 7.85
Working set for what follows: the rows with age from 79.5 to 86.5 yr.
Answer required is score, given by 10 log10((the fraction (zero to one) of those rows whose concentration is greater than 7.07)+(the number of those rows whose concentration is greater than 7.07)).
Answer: 9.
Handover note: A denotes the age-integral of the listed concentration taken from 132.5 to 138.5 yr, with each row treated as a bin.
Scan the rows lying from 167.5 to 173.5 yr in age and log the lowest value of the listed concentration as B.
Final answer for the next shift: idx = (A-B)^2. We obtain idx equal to 1150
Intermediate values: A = 40.5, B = 6.6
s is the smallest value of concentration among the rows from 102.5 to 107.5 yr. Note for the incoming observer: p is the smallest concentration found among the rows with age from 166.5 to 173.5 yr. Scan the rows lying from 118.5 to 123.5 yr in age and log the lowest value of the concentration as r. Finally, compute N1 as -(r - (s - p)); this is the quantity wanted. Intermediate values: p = 6.6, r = 6.905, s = 7.423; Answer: -6.1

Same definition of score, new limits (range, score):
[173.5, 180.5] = 5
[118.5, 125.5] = 8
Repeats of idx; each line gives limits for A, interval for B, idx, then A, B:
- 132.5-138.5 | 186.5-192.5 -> 1168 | 40.5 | 6.328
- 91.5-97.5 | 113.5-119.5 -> 1670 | 47.9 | 7.072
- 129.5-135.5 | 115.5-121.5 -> 1155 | 41.1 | 7.083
